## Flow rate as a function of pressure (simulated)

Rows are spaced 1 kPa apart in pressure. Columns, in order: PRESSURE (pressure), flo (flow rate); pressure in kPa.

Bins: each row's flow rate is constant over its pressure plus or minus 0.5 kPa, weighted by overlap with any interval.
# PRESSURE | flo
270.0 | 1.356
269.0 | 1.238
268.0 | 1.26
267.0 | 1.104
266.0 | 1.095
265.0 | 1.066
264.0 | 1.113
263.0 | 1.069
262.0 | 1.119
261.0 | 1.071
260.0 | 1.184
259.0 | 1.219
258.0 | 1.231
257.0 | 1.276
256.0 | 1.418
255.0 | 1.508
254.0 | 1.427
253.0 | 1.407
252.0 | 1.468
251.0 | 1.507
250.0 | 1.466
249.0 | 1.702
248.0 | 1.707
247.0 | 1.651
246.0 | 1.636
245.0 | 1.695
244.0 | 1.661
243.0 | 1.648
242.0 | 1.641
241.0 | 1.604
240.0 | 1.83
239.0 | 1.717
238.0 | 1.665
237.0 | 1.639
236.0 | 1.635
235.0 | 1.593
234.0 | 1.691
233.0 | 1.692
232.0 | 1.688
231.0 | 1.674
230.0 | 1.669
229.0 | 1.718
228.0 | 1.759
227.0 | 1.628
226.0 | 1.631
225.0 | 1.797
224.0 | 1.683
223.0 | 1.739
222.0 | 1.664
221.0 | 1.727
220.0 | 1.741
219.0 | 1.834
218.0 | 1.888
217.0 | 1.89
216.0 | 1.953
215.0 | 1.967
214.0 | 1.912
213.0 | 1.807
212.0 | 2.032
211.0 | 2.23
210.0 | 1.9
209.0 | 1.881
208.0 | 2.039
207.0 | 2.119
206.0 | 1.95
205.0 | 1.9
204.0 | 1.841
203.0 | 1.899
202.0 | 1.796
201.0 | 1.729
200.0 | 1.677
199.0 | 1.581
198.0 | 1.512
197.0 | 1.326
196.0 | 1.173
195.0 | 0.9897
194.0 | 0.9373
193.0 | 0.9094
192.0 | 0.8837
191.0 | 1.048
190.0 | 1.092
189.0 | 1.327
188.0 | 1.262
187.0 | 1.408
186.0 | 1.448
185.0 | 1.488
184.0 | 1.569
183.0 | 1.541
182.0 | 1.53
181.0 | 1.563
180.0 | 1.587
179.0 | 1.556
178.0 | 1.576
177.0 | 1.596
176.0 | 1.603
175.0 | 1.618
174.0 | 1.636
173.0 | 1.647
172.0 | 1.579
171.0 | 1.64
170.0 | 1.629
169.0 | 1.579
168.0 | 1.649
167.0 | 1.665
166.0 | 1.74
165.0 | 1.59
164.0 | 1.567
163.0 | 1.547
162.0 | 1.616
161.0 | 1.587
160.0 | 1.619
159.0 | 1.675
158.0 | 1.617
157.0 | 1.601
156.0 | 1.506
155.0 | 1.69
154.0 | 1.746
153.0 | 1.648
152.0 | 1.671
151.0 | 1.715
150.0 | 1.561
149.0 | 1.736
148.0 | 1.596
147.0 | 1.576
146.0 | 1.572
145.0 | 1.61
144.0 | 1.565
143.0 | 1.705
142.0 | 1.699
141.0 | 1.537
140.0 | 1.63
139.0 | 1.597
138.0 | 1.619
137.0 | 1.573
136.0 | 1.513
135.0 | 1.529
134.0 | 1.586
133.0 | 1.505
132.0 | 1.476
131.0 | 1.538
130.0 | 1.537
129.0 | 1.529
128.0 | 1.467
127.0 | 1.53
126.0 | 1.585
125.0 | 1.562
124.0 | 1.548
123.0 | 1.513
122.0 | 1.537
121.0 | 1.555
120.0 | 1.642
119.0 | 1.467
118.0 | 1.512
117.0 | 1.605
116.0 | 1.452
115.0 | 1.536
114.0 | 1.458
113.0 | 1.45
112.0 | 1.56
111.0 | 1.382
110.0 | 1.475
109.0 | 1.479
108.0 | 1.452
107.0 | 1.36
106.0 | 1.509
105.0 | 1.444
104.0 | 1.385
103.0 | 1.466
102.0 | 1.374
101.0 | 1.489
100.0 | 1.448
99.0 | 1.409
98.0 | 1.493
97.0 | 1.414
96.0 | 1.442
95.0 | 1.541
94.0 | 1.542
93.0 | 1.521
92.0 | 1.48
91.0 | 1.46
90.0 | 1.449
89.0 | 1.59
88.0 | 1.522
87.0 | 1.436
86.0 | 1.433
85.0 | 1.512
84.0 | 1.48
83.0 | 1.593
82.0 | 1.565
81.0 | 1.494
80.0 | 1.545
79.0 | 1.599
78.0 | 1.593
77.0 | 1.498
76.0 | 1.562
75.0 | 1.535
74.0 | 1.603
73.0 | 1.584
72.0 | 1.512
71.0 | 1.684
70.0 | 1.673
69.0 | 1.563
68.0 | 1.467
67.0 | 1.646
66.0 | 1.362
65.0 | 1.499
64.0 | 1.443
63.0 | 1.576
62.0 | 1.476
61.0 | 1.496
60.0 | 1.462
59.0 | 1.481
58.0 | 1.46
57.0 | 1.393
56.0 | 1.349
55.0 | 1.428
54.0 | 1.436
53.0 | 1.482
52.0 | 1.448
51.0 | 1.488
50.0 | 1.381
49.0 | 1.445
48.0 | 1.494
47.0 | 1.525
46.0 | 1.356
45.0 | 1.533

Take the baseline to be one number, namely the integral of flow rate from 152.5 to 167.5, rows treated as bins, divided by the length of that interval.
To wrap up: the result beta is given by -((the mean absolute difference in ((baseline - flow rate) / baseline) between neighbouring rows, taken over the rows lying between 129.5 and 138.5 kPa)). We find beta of -0.027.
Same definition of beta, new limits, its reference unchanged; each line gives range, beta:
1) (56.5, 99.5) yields -0.042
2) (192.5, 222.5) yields -0.059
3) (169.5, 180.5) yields -0.016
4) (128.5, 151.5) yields -0.039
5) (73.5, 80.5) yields -0.032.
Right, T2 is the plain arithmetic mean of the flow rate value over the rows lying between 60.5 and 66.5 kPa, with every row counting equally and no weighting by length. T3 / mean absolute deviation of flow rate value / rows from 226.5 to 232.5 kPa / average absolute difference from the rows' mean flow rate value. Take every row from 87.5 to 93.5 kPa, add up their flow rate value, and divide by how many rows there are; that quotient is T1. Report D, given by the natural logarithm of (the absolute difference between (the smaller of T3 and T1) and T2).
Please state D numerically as 0.37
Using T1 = 1.50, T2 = 1.48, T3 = 0.033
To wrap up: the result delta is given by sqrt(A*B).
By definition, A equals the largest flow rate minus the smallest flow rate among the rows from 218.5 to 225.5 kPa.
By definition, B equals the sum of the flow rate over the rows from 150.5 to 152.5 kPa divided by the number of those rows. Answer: 0.54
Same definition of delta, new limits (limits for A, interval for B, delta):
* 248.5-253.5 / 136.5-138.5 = 0.69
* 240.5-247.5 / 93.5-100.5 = 0.37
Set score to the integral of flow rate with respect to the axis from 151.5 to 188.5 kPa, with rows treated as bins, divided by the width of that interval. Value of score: 1.59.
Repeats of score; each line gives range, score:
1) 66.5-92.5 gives 1.54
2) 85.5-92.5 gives 1.48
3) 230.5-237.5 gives 1.66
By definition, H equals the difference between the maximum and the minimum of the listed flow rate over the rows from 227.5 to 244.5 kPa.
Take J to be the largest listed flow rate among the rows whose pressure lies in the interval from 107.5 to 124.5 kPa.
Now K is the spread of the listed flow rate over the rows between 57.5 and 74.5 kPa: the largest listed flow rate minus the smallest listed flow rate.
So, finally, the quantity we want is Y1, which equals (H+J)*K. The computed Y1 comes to 0.6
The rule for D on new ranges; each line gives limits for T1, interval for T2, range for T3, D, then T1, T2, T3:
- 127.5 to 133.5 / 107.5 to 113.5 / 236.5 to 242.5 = 0.34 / 1.51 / 1.47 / 0.061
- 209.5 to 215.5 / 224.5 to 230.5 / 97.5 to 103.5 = 0.51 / 1.97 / 1.70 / 0.037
